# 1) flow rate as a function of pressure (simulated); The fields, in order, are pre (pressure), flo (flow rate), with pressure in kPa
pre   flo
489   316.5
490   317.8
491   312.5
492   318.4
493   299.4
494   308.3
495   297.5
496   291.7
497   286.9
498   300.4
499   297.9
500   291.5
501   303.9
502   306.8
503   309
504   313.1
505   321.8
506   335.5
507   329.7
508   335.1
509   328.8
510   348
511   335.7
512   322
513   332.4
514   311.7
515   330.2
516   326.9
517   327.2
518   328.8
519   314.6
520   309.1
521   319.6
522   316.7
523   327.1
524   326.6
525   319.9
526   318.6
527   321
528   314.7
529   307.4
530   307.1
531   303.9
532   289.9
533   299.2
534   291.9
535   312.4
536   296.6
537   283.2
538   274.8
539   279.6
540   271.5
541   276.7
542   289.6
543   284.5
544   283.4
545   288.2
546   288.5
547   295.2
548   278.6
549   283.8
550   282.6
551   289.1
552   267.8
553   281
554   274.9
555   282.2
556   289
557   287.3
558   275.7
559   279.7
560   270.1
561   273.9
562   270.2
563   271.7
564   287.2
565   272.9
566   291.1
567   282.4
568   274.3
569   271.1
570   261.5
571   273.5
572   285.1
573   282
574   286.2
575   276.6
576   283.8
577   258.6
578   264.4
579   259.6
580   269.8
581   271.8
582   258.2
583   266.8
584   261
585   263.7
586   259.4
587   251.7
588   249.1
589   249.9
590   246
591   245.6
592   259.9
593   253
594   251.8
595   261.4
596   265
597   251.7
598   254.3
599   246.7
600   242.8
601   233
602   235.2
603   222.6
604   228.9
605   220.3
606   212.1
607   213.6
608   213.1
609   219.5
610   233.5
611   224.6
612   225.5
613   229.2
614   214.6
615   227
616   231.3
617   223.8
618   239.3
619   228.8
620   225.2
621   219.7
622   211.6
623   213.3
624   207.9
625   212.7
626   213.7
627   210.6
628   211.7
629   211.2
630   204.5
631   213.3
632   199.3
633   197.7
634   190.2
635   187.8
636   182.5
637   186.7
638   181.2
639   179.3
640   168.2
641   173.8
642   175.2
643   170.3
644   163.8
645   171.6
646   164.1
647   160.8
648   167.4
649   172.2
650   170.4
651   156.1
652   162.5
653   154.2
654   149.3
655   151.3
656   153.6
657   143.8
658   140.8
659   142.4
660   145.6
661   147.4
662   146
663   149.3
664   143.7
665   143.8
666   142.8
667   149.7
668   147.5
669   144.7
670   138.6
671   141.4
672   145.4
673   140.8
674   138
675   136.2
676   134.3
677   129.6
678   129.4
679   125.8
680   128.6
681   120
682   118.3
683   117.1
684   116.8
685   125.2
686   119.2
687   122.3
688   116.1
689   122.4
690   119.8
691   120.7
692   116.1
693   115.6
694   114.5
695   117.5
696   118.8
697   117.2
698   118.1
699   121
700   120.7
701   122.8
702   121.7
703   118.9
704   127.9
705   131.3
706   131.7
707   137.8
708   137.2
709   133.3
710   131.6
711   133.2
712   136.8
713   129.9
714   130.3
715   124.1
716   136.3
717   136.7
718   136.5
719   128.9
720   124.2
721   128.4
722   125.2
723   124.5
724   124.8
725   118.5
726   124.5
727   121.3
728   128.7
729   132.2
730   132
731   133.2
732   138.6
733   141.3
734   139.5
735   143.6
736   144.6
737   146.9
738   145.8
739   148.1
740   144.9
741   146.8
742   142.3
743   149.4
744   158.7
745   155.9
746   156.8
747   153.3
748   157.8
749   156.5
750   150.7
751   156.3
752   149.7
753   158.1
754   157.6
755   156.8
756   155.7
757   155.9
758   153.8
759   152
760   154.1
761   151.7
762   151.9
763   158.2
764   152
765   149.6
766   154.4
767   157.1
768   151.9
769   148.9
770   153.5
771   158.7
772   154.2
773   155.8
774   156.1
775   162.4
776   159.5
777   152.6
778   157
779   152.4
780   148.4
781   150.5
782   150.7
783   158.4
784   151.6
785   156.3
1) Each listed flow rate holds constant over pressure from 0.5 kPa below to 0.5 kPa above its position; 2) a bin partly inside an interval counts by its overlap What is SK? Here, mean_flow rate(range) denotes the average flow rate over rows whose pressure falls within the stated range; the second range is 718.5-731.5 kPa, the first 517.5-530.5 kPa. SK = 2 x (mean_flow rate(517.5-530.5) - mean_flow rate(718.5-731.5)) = 382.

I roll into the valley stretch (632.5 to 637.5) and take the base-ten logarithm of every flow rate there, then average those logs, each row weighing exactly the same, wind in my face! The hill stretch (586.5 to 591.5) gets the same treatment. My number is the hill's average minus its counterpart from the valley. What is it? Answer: 0.119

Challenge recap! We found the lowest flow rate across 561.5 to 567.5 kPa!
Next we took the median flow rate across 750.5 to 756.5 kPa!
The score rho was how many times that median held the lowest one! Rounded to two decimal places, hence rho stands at 0.58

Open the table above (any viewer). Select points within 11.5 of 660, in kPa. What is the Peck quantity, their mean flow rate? 149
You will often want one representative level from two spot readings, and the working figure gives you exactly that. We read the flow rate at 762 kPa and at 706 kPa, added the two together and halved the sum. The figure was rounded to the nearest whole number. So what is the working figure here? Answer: 142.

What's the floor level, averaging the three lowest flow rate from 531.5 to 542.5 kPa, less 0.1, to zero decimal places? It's 274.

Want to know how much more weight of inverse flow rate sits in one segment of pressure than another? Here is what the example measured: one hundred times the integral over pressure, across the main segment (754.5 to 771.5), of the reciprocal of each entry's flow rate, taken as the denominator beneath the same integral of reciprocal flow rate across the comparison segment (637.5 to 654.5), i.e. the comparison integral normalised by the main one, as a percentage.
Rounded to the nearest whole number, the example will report 92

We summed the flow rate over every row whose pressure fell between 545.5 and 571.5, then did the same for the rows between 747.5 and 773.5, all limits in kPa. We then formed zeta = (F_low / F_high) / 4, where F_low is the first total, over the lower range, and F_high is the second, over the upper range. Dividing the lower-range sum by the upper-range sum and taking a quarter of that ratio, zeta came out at 0.45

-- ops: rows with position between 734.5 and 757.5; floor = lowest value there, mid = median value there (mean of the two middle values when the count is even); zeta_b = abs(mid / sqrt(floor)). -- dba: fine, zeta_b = 13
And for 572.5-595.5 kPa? 17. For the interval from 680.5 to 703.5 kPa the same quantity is 11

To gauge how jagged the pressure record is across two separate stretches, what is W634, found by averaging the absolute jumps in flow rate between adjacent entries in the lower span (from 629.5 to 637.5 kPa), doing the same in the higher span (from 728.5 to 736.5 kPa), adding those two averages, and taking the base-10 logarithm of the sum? 0.93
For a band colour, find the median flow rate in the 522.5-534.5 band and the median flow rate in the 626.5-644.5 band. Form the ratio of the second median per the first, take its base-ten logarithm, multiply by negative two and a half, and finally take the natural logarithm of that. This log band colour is -0.6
